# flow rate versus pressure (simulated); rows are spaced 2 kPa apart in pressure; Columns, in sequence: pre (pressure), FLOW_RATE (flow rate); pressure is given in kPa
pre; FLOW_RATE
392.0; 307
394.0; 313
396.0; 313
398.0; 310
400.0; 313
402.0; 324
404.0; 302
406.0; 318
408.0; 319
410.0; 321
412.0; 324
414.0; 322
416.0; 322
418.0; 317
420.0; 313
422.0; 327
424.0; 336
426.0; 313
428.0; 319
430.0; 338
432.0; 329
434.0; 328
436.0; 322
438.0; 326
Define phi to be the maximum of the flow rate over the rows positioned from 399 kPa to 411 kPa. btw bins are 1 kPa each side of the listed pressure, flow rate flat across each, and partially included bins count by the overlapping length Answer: 324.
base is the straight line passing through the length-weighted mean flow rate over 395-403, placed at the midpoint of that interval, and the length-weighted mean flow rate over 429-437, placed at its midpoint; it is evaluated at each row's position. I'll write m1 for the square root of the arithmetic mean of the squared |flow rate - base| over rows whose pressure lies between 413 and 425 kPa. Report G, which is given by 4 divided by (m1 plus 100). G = 0.0375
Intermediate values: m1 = 6.7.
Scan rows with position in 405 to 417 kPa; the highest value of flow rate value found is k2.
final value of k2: 324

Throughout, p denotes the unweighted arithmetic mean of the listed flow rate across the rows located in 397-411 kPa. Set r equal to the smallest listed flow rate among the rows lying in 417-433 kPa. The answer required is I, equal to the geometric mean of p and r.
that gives 314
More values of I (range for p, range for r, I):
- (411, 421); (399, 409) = 311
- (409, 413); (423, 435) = 318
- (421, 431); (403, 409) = 314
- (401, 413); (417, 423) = 315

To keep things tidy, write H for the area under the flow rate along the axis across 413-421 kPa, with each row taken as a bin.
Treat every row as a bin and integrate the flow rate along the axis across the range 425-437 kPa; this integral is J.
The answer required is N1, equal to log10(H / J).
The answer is -0.18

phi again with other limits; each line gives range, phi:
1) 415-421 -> 322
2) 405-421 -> 324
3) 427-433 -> 338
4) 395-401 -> 313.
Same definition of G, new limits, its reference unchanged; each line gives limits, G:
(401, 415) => 0.0375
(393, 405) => 0.0373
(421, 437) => 0.0370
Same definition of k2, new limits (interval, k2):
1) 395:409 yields 324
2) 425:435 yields 338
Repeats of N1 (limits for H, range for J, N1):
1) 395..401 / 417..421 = 0.17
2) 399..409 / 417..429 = -0.09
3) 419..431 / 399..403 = 0.49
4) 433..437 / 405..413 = -0.29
